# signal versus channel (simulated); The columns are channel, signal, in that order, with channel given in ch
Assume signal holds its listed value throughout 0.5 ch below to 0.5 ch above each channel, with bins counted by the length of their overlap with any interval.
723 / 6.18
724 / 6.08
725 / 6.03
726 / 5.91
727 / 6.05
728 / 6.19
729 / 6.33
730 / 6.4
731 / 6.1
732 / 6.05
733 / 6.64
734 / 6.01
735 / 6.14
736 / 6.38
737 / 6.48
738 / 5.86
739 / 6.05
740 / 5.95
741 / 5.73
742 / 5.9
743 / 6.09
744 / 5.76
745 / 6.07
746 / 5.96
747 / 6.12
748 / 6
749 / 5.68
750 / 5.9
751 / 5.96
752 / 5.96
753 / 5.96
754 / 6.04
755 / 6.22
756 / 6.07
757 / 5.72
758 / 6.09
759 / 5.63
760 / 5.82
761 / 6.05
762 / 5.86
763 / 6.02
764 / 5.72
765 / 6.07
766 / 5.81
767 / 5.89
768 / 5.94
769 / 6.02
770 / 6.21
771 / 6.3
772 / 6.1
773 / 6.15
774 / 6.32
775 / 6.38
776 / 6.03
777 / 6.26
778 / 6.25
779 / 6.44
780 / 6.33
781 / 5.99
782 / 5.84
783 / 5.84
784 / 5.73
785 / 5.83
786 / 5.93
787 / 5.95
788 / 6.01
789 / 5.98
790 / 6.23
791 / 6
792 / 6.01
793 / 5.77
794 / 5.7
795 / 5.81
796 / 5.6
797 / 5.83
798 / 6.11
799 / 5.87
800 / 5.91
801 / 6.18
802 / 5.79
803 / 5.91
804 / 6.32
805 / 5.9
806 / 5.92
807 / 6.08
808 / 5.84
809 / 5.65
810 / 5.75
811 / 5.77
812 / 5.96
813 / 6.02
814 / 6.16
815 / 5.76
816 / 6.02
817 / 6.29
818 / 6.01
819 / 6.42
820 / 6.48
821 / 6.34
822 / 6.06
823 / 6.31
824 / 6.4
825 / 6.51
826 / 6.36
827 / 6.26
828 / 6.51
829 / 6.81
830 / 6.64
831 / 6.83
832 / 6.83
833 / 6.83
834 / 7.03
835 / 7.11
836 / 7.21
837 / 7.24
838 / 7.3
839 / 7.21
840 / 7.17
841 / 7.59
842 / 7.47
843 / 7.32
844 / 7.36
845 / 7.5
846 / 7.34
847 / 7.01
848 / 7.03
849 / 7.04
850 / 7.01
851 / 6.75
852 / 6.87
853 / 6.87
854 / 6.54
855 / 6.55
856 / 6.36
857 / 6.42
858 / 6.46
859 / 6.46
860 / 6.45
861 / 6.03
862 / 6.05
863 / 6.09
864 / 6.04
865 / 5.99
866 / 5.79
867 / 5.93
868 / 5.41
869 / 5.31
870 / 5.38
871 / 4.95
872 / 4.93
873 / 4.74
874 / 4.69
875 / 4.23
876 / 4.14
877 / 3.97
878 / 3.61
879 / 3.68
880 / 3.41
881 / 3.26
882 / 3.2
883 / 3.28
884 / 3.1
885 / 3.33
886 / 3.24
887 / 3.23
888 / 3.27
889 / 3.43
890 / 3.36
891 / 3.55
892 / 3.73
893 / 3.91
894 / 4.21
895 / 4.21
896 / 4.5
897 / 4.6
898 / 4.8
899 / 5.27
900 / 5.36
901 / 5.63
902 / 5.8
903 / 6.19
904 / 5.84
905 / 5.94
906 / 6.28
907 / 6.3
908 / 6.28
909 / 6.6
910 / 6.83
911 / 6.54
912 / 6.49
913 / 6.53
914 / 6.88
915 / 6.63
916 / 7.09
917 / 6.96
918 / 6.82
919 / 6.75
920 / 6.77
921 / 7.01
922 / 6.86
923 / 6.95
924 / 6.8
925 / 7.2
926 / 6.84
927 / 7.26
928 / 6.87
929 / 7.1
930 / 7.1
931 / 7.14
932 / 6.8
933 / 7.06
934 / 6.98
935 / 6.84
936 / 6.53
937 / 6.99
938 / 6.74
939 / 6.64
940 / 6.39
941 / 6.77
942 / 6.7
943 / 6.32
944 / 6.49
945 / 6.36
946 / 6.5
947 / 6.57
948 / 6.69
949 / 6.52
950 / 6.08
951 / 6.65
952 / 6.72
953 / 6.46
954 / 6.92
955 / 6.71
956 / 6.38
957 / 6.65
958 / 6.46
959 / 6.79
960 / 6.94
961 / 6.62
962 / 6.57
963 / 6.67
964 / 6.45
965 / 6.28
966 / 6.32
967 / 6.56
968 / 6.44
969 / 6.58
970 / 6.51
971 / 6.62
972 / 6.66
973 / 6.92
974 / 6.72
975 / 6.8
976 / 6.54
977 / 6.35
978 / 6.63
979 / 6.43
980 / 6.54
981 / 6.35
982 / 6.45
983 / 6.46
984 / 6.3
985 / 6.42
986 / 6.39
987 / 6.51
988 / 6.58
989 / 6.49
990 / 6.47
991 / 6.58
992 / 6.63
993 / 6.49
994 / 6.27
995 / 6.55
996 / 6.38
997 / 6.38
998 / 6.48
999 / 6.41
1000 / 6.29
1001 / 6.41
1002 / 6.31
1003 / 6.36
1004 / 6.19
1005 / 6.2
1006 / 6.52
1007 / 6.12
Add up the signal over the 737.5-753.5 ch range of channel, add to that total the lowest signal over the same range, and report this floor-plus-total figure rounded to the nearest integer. 101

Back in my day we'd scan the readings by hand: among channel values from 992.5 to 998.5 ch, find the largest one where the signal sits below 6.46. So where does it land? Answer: 997 ch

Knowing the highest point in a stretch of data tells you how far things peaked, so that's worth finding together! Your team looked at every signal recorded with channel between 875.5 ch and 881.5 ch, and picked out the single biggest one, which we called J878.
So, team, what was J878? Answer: 4.14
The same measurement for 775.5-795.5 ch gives 6.44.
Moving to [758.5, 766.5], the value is 6.07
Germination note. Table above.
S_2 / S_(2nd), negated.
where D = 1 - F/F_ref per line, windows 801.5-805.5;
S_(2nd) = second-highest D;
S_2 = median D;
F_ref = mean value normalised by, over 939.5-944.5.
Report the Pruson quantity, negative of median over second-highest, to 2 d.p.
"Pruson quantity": -0.99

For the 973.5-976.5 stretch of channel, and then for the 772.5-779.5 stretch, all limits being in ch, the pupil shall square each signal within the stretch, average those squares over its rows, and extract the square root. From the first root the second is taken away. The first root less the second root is 0.4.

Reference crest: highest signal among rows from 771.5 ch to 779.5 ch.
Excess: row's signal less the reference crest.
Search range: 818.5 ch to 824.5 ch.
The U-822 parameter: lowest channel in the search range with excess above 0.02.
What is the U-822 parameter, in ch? 820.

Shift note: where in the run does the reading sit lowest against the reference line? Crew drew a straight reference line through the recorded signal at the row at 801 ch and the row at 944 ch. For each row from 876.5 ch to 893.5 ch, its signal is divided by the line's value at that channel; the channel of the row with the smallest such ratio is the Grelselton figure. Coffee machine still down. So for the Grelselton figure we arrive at 884 ch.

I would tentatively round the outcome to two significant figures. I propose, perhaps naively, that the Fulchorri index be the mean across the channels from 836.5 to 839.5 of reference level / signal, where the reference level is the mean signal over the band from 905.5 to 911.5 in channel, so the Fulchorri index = 0.89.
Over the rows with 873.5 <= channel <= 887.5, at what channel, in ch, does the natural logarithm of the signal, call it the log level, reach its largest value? 874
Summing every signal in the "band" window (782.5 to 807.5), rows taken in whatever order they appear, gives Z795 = 148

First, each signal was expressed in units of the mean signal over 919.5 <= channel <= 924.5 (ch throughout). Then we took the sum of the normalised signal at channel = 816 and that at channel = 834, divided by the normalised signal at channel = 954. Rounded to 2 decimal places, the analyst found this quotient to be 1.89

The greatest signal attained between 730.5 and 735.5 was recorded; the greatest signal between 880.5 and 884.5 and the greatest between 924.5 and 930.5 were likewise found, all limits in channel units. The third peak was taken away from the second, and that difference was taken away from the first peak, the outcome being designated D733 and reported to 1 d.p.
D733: 10.6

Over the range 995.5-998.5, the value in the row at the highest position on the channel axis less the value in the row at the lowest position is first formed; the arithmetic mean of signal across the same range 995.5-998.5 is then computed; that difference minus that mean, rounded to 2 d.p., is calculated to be -6.31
